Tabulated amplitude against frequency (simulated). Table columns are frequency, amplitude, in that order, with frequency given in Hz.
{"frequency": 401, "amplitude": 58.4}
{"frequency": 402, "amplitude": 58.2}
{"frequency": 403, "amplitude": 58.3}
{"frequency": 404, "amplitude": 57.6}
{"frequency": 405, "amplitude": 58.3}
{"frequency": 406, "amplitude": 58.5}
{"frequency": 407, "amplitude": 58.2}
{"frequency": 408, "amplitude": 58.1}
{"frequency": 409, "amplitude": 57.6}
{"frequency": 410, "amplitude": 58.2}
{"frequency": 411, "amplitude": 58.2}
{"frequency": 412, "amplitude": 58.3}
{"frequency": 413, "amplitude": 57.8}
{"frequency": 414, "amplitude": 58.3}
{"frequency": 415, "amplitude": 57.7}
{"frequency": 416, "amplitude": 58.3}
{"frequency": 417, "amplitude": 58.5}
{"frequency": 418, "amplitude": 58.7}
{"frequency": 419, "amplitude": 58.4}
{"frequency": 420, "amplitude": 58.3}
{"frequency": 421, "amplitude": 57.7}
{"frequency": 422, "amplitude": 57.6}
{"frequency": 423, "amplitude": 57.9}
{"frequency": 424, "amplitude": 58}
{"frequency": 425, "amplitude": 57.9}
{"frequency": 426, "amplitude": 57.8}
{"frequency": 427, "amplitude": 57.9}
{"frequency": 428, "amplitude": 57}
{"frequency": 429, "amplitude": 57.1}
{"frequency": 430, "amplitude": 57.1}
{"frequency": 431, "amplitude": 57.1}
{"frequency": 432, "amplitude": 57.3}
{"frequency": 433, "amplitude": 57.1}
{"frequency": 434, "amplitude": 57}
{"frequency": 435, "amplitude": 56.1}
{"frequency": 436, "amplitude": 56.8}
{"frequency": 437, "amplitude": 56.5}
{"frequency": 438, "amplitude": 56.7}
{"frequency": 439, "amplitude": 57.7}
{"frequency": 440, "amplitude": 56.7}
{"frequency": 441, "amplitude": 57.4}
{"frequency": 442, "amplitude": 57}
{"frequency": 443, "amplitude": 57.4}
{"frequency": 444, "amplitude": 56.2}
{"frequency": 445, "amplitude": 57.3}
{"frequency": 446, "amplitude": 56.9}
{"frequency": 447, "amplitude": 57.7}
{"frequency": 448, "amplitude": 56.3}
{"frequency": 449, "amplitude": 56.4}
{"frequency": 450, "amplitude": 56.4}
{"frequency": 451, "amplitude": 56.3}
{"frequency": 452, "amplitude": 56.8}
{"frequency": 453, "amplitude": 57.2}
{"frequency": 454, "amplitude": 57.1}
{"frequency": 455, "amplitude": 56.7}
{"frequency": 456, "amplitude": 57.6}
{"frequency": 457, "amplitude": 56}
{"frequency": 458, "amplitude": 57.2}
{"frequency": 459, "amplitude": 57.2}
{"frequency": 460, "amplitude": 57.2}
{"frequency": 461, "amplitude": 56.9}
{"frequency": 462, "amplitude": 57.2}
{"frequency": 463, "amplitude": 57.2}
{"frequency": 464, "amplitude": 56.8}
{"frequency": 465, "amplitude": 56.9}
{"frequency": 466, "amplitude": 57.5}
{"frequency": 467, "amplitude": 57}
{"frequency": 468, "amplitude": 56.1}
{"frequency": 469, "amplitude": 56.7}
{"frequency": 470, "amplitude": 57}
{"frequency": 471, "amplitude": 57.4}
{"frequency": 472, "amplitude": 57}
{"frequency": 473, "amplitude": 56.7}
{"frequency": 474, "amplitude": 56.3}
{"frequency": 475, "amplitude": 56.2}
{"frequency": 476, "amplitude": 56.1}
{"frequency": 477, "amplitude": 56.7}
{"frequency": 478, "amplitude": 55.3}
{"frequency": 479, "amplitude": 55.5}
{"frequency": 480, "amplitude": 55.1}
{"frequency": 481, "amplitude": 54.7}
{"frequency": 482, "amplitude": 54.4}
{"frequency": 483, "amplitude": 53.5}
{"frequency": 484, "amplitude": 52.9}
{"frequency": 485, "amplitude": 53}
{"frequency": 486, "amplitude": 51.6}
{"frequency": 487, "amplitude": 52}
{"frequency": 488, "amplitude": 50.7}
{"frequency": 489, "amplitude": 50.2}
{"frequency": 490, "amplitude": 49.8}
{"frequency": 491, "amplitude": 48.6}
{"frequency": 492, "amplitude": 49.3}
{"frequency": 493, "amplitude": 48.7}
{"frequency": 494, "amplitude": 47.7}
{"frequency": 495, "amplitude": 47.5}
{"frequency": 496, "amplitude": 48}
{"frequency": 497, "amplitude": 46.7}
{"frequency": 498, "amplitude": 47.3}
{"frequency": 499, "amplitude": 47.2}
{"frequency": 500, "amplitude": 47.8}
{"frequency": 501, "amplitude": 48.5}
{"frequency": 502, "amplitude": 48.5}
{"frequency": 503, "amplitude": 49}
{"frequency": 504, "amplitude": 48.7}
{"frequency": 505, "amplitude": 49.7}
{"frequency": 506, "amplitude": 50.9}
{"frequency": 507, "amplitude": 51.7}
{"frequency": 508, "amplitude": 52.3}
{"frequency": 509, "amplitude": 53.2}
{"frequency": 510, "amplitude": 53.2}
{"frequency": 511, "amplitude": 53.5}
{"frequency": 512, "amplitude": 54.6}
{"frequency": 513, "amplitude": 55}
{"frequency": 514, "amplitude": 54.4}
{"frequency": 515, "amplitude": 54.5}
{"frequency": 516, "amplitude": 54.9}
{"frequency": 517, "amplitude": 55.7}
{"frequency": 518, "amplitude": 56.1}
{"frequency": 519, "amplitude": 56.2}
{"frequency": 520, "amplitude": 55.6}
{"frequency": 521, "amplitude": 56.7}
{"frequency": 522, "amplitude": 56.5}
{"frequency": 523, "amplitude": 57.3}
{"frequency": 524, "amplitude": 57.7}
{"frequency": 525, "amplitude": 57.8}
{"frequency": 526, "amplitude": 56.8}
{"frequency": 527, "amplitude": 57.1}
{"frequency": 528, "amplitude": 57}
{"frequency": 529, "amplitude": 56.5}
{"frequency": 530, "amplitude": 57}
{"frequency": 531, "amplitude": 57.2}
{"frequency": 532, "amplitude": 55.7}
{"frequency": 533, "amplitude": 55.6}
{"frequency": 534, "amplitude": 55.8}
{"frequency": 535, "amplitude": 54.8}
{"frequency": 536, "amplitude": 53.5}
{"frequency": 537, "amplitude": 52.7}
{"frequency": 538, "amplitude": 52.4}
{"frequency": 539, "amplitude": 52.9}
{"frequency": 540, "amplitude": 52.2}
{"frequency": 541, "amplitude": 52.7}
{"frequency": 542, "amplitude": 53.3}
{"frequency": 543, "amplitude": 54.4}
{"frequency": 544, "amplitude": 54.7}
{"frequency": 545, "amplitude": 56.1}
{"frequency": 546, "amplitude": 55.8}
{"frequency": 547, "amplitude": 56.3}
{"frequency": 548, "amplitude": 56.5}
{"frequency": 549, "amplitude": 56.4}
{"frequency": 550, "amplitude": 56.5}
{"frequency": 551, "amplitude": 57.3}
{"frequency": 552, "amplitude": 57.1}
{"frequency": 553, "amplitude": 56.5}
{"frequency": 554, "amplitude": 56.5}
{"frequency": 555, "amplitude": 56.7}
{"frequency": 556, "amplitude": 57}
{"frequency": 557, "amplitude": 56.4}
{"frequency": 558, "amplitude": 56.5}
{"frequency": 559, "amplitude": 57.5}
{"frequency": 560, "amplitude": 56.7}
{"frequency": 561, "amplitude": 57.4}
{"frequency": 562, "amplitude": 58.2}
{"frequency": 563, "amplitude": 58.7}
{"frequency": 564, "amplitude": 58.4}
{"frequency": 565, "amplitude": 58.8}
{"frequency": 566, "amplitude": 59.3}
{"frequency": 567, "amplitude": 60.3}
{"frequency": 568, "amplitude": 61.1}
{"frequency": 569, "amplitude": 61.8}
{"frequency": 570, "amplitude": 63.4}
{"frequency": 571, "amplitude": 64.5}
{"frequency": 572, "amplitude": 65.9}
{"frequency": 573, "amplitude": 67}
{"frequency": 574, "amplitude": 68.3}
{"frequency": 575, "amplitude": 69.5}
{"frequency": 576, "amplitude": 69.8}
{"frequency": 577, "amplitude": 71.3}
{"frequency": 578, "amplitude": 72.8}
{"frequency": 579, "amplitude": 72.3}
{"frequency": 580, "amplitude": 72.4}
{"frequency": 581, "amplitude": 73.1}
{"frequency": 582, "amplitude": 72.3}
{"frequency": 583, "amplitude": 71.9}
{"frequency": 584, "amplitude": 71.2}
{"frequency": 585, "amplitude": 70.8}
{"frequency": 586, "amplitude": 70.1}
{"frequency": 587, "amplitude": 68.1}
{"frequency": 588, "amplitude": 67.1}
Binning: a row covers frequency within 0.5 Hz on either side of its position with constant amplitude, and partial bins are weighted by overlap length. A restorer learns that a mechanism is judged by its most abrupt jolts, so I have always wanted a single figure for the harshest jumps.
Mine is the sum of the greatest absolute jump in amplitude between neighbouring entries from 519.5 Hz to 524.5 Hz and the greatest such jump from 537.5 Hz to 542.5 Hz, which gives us 1.8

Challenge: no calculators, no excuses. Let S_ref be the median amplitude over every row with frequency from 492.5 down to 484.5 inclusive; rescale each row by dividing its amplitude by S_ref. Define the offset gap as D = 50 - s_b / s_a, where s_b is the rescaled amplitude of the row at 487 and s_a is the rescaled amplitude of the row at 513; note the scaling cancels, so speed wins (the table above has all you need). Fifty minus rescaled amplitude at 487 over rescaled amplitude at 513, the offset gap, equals 49.1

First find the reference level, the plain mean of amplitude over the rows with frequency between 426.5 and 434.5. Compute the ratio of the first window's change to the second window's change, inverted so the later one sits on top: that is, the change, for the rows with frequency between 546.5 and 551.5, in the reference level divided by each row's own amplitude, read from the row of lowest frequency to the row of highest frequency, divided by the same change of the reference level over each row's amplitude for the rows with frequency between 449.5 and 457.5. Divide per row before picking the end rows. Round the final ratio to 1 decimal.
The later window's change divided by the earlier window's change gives -2.4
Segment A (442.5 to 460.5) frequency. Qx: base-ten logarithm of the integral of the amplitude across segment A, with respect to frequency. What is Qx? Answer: 3.01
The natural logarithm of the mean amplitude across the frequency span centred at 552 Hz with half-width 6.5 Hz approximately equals 4.04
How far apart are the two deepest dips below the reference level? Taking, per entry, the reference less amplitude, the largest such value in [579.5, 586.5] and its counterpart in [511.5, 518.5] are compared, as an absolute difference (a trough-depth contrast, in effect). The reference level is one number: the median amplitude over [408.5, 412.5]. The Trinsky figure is 16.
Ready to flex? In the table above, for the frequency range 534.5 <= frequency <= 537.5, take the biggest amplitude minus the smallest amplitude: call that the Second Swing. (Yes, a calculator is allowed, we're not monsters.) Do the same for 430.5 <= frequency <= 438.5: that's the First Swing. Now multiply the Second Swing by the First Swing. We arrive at 2.5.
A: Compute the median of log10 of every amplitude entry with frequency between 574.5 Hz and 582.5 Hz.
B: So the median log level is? 1.86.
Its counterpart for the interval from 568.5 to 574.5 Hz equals 1.81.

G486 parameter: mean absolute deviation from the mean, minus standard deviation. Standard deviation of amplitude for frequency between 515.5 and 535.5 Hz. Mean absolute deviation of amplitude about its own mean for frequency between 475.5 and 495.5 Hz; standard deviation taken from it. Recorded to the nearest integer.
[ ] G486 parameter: 2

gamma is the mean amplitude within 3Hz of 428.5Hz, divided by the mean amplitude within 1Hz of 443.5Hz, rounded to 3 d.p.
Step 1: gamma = 1.009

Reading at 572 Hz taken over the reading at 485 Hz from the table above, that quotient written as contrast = 1.24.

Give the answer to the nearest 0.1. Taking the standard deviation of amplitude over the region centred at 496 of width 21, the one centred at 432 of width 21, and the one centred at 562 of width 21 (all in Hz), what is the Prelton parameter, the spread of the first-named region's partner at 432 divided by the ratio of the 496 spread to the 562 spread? 1.0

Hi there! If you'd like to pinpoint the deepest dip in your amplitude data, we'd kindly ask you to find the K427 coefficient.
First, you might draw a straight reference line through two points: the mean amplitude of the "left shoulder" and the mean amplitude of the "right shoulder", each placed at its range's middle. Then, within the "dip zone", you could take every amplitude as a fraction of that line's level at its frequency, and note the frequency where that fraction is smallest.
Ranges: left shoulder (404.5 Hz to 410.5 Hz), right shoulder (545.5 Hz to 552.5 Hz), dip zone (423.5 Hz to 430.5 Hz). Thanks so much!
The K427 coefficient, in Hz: 428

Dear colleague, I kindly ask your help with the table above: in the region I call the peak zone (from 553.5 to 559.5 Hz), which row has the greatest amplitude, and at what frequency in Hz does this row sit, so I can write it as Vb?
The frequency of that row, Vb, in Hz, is 559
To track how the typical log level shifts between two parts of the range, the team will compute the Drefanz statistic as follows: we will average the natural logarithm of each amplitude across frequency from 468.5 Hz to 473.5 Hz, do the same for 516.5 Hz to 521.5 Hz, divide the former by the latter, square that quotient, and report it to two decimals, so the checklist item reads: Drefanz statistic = 1.01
